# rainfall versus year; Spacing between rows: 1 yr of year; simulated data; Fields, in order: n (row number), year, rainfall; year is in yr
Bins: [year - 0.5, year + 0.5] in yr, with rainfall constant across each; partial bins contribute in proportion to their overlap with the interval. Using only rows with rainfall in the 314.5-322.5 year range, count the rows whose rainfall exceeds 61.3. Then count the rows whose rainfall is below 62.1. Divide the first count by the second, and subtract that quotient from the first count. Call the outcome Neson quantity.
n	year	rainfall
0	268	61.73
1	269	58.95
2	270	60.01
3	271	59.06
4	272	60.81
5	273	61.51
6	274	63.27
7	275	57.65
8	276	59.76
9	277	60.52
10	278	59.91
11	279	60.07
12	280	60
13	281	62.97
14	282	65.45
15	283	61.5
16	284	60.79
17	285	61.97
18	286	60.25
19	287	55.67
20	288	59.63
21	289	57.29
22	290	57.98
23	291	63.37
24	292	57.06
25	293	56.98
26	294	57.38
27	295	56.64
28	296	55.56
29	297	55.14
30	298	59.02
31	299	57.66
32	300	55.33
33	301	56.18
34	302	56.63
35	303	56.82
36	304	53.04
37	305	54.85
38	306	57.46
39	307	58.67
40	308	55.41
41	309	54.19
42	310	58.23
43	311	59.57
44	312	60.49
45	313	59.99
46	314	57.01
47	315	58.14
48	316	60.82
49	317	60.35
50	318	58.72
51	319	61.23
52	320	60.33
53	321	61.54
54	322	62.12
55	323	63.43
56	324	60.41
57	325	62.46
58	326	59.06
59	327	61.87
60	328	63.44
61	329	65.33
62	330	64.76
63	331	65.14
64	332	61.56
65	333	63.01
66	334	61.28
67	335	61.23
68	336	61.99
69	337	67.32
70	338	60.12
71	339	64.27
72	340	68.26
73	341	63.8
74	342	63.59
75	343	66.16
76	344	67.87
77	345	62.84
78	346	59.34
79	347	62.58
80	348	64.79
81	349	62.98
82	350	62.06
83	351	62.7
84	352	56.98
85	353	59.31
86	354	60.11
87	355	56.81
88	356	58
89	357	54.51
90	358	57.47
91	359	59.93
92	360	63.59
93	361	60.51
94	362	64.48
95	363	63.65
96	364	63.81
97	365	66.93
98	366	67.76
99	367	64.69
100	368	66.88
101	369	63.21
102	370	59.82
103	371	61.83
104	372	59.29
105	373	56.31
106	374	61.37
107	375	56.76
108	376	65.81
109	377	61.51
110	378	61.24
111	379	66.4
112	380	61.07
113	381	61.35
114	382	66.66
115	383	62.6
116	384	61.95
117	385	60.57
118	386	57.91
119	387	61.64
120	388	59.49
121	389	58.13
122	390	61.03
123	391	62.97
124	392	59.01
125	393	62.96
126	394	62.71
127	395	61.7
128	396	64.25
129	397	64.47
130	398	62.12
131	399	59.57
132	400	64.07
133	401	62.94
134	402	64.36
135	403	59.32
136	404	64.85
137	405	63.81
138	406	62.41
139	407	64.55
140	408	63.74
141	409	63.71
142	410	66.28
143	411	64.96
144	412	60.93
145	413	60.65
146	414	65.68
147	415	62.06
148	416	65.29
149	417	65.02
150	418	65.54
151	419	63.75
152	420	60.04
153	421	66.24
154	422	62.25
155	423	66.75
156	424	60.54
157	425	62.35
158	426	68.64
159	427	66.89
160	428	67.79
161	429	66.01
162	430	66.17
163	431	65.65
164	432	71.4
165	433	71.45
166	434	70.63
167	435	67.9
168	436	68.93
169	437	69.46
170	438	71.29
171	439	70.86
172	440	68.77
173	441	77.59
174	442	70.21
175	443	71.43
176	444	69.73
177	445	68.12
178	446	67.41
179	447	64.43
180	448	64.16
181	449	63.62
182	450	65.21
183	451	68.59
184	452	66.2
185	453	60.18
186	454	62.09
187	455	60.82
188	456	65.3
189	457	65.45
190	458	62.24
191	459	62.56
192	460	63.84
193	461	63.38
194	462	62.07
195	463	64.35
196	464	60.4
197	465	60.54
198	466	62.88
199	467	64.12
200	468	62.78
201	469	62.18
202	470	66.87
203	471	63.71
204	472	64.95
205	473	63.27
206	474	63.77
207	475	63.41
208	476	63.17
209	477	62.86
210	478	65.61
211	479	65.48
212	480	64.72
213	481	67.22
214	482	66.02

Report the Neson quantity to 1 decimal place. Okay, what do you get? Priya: 1.7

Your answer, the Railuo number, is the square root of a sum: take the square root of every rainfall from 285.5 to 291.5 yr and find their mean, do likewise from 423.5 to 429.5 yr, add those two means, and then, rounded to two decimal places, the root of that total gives 3.97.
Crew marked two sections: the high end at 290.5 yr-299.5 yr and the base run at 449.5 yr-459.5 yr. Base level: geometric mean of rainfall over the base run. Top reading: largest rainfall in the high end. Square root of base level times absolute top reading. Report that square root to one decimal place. 63.6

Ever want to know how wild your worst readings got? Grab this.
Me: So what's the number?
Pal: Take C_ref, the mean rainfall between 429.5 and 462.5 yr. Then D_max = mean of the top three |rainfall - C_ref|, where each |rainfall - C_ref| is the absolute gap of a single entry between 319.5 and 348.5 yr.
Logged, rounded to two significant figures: 7.4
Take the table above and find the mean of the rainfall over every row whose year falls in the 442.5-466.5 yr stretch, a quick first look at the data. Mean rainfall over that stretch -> 64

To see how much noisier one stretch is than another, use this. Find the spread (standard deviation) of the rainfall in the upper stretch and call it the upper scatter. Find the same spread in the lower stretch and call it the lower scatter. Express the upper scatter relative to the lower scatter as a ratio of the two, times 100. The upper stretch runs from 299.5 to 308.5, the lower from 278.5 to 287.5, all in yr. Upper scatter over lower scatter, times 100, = 62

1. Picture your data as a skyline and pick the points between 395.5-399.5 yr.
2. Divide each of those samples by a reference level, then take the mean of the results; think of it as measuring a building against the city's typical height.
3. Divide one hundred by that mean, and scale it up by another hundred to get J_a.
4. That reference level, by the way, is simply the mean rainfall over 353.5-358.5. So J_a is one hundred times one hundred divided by 9166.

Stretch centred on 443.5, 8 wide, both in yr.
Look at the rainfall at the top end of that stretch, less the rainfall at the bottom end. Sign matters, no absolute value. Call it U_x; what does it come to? -4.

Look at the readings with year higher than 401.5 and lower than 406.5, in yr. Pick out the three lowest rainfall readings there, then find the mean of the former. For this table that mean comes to 61.8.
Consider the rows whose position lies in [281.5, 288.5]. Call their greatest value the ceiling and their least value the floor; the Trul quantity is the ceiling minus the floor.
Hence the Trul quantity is 9.8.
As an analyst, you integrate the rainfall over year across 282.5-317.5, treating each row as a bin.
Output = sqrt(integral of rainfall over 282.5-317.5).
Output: 45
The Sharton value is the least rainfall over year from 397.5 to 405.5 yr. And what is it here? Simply 59.32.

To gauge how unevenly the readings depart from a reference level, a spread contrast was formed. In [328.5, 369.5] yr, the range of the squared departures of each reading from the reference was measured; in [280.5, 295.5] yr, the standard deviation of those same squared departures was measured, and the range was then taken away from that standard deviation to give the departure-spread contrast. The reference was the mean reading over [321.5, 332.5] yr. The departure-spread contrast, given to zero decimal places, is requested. -51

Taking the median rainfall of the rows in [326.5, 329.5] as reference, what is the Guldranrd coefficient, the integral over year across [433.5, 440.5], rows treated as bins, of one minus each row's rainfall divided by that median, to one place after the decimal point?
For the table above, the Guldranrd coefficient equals -0.7 yr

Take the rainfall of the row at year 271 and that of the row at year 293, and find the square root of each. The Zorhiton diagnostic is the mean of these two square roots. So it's 7.62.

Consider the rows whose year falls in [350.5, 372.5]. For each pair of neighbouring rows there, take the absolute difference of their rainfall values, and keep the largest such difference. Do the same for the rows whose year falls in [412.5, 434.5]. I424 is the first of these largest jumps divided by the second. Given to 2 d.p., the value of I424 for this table 0.91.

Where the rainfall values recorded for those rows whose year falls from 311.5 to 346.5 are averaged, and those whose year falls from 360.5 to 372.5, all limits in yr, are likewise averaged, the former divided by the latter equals 0.98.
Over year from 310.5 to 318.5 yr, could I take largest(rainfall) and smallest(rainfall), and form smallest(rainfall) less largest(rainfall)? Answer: -4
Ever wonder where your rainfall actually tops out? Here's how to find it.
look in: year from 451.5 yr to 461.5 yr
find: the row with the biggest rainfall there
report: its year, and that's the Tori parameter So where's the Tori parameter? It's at 452 yr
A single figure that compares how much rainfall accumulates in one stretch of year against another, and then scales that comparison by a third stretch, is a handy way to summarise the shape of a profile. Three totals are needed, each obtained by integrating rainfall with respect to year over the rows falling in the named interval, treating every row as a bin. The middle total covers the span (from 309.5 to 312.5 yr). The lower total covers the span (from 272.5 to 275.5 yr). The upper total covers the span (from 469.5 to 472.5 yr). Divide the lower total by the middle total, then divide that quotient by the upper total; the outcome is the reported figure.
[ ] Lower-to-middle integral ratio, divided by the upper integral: 0.0052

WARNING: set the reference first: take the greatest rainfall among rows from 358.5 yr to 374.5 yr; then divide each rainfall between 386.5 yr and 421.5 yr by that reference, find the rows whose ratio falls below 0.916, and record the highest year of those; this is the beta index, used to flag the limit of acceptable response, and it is 420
